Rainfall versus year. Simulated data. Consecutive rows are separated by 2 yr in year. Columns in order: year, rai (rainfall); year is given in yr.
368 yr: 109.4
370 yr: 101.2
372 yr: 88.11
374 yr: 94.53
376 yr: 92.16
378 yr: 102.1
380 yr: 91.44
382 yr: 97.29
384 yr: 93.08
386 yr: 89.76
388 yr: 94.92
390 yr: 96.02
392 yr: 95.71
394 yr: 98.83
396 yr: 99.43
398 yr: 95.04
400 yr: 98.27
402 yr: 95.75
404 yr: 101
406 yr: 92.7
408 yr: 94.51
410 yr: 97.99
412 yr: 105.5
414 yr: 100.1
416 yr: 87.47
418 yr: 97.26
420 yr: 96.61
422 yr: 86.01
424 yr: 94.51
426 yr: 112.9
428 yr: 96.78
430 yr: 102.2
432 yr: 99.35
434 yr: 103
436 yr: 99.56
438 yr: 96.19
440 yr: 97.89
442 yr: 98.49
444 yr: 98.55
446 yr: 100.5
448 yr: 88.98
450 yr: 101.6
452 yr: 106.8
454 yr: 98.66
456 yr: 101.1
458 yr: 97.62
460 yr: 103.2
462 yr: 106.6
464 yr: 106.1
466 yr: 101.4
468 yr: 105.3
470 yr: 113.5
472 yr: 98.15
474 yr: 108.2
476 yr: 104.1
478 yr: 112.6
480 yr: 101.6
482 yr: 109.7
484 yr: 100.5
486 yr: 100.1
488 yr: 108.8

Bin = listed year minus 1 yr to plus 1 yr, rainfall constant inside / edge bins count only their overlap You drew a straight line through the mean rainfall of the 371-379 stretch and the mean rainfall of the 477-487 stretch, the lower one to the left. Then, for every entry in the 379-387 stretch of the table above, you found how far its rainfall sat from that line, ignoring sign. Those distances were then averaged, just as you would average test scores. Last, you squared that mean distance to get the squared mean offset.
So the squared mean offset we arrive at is 11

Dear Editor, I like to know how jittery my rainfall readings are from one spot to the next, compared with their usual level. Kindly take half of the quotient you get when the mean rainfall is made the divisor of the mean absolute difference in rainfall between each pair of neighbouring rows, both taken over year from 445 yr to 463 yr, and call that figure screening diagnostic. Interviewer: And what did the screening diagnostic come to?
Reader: 0.033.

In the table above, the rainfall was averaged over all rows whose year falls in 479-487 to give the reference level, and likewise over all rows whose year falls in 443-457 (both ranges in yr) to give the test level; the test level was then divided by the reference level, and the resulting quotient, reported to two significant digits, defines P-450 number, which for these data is 0.97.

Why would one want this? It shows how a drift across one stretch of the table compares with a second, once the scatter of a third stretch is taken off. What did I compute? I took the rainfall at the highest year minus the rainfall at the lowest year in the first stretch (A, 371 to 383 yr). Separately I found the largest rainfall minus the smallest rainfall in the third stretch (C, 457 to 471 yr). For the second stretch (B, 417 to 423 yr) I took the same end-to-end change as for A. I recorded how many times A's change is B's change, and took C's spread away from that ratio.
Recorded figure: -17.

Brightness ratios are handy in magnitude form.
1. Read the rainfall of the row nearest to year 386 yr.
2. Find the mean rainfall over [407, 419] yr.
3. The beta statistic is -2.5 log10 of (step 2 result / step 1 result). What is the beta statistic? -0.086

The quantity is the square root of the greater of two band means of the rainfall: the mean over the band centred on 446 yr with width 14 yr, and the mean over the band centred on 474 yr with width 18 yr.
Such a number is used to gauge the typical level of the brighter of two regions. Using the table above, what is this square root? 10.3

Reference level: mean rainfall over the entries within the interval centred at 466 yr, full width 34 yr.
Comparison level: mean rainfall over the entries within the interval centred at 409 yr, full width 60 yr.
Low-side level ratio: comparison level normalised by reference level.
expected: 0.928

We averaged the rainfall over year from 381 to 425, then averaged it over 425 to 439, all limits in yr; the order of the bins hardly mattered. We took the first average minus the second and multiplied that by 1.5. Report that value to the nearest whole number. -8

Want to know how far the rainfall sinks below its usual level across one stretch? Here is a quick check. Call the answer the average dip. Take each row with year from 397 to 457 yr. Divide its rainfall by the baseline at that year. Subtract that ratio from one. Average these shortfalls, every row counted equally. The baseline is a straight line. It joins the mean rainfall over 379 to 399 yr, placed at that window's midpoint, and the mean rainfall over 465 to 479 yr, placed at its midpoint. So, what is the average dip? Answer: 0.020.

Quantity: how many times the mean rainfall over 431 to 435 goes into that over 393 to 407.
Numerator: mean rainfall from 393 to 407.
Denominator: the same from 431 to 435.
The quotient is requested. 0.96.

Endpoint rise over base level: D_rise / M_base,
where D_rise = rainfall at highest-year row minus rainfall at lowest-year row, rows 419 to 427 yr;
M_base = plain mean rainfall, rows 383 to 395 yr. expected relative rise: 0.17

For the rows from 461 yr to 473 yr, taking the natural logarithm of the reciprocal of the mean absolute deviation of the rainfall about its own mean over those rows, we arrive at -1.3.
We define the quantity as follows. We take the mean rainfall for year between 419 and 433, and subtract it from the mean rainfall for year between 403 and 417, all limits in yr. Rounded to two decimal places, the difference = -1.30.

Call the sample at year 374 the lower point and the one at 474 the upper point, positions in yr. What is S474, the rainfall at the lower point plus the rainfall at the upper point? 203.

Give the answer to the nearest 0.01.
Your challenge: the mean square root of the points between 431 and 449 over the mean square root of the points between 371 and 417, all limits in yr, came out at 1.01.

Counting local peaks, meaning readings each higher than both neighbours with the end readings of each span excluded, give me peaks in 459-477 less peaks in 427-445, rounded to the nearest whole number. 1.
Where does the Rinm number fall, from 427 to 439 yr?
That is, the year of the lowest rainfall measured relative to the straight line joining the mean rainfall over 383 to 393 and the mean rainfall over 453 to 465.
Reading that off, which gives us 438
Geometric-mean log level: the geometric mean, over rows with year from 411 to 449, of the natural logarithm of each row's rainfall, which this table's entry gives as 4.58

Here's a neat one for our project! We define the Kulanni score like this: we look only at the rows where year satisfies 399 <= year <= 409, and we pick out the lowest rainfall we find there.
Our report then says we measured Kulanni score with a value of 92.7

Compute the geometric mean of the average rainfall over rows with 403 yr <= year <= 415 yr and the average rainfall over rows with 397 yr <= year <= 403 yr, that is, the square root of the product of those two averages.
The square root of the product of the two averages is 97.5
